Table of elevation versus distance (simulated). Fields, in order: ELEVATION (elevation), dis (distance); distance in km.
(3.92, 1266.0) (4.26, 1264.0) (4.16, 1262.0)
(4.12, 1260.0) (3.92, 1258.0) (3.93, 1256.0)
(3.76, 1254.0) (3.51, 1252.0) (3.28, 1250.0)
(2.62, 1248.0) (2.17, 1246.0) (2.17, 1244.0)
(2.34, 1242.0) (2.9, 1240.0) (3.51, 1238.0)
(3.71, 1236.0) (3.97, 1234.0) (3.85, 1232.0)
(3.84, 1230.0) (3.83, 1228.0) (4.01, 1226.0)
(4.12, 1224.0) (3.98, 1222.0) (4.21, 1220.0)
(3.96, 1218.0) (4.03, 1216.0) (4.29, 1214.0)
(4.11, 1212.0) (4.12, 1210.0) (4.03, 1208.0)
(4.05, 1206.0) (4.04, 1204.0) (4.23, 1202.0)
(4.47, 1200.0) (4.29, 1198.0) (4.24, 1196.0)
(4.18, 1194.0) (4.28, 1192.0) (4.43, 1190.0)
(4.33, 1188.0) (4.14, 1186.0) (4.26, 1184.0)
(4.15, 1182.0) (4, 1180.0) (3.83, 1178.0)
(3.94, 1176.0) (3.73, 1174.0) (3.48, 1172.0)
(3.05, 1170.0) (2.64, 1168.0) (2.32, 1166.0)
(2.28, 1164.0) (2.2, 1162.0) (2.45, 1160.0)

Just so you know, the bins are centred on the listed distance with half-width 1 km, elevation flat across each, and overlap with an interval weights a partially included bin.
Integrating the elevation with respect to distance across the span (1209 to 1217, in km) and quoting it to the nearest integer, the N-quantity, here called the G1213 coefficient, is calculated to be 33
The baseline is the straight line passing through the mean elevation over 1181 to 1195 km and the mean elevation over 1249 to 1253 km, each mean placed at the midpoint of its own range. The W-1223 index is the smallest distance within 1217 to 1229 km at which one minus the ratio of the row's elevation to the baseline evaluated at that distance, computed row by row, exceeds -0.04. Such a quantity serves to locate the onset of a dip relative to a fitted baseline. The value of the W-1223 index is 1218.0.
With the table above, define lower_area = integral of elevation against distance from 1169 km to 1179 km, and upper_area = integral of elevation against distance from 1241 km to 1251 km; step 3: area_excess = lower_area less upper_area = 11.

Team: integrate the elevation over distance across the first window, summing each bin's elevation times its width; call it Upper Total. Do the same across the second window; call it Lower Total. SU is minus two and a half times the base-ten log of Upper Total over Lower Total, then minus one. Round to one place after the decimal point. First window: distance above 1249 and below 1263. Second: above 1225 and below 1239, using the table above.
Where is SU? -1.0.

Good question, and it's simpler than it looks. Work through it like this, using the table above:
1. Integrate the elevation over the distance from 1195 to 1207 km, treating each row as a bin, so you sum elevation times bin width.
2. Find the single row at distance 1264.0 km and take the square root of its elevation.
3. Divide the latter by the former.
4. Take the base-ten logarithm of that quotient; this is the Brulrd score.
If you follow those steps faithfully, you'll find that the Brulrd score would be -1.39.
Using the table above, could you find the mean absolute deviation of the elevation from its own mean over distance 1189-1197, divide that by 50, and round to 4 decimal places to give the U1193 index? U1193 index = 0.0015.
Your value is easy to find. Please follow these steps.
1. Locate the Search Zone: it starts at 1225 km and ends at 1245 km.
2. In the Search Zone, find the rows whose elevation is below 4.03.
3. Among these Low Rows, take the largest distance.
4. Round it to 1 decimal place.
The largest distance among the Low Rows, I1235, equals 1244.0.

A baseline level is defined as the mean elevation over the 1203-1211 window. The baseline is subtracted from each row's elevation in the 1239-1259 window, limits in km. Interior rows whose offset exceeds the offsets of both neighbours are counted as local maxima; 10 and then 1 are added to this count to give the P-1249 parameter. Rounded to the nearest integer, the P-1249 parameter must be 12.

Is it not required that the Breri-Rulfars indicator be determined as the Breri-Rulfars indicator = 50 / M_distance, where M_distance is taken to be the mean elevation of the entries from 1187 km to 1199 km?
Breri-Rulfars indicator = 11.7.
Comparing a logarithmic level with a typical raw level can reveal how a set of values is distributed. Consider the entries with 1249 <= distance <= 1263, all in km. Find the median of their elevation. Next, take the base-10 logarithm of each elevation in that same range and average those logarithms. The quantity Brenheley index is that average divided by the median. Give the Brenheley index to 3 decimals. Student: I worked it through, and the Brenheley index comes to 0.148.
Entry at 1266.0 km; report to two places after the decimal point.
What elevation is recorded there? 3.92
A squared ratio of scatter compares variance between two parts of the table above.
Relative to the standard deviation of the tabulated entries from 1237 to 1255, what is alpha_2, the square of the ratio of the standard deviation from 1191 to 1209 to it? 0.05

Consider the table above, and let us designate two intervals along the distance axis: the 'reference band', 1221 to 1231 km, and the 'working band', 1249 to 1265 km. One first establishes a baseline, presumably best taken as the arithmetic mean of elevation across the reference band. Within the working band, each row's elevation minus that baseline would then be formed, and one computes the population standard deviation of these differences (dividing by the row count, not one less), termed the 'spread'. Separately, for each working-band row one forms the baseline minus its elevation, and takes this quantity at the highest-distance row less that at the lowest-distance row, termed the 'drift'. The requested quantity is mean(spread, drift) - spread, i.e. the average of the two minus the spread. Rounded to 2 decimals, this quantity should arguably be -0.65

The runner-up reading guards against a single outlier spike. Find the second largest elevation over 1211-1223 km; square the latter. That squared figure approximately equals 18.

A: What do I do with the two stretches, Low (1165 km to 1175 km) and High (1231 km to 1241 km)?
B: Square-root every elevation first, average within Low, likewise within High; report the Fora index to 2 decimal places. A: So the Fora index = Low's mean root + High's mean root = 3.63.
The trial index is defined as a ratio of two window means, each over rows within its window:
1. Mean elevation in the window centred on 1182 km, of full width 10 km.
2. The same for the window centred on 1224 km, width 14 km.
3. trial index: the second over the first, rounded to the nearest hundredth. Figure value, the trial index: 0.98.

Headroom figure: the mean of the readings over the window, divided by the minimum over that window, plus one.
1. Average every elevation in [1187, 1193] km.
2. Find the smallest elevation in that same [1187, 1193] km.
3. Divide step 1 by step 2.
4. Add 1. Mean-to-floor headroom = 2.02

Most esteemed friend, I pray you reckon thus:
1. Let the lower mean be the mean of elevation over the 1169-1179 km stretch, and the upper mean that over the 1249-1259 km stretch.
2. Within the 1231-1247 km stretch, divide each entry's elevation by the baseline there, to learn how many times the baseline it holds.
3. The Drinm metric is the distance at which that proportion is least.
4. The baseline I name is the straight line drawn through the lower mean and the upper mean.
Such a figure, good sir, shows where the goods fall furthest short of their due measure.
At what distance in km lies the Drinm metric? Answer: 1246.0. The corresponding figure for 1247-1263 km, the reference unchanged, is 1248.0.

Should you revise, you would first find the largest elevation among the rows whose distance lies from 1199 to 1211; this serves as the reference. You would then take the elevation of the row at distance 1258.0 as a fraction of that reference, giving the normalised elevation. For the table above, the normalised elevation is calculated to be 0.88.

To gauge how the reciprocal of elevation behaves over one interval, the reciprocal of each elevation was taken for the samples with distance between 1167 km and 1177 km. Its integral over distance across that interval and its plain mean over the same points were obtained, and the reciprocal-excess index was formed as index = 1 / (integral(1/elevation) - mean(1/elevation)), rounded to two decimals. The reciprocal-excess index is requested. 0.37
